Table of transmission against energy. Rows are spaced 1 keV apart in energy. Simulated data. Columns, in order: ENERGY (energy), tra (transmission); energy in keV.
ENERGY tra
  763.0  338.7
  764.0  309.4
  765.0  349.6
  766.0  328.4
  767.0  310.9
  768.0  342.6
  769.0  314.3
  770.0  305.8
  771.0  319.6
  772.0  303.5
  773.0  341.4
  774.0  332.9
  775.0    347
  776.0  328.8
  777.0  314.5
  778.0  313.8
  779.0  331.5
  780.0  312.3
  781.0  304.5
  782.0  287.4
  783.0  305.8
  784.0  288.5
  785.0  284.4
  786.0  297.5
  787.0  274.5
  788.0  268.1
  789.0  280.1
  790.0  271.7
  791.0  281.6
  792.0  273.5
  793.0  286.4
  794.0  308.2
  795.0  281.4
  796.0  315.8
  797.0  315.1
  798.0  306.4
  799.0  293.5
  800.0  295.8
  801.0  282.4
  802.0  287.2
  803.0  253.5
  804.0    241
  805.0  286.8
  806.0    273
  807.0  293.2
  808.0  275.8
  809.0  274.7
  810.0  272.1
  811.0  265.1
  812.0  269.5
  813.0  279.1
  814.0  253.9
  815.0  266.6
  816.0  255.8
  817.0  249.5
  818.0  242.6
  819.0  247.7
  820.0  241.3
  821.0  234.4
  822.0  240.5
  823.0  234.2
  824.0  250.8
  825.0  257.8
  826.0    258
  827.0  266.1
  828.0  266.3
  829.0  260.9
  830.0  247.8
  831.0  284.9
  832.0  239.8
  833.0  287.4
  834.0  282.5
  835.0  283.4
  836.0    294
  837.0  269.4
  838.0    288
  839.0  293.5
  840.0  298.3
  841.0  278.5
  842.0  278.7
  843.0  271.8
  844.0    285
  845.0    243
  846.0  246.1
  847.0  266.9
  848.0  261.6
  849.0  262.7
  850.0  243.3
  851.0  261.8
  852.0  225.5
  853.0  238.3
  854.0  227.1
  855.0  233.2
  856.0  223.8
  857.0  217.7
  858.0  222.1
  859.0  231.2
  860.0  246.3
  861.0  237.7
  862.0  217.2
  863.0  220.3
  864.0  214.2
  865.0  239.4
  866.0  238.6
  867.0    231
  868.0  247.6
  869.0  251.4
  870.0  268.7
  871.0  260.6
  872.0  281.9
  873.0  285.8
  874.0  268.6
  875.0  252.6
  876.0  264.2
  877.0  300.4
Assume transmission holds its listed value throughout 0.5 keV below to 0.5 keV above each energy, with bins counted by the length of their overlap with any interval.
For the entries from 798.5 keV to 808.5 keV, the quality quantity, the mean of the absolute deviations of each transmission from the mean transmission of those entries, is 13.9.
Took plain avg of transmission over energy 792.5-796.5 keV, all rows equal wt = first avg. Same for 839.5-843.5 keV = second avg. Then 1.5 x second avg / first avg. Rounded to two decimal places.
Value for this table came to 1.42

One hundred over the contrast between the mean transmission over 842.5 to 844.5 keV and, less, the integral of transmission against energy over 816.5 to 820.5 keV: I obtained -0.14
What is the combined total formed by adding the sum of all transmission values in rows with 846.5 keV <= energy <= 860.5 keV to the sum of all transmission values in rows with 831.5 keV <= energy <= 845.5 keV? 7255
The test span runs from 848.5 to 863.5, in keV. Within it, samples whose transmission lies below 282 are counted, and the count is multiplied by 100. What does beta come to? 1500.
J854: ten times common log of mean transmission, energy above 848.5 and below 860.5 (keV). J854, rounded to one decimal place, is 23.7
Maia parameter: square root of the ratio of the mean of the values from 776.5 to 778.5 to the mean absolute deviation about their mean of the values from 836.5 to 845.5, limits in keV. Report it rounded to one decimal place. 5.3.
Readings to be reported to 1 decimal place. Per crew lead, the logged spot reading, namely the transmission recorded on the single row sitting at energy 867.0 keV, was 231.0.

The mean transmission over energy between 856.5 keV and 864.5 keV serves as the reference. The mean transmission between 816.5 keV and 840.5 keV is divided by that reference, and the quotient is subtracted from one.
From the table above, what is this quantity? -0.17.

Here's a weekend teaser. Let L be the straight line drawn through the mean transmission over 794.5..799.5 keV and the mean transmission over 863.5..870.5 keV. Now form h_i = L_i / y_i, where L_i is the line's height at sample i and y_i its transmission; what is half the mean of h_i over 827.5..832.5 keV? 0.528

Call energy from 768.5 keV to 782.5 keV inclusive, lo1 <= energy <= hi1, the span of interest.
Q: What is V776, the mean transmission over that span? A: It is 318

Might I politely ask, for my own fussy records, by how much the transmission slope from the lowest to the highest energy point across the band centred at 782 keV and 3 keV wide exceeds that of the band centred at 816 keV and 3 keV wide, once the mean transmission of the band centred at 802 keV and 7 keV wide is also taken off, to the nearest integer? -268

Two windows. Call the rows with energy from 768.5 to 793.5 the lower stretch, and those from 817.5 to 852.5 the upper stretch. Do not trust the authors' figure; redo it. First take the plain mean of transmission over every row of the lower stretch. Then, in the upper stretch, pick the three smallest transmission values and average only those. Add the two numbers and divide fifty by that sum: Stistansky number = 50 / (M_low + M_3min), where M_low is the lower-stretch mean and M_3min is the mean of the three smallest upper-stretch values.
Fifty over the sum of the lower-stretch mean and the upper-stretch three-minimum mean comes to 0.094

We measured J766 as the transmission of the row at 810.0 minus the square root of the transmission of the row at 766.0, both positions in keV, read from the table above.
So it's 254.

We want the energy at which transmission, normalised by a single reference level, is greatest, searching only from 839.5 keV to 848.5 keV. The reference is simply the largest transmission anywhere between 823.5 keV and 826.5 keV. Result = 840.0 keV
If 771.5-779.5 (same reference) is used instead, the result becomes 775.0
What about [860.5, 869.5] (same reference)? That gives 869.0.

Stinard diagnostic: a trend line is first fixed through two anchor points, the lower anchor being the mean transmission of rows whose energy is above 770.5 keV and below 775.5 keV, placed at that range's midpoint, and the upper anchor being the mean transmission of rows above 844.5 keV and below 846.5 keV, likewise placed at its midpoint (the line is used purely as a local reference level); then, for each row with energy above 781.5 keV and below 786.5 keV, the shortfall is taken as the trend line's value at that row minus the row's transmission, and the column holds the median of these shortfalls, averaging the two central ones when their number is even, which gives 28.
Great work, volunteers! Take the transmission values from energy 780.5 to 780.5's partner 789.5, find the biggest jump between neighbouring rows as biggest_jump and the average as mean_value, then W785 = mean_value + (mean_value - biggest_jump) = 553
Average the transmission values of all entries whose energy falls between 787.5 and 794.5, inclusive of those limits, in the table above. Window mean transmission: 281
